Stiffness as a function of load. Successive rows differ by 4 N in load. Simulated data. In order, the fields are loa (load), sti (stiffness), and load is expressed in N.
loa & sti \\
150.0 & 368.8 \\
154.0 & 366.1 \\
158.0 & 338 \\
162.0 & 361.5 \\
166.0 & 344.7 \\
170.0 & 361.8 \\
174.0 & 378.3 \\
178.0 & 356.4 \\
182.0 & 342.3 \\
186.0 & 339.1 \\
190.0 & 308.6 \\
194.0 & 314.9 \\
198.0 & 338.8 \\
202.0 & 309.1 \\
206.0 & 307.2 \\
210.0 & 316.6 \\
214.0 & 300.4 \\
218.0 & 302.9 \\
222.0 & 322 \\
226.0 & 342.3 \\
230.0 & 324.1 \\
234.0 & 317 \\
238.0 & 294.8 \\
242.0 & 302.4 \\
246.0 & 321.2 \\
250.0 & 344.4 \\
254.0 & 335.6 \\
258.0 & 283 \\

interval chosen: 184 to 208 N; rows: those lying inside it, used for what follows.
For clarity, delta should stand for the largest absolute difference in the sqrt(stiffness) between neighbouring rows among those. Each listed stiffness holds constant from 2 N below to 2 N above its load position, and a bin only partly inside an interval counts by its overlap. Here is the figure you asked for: 0.85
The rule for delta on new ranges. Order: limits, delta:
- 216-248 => 0.63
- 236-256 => 0.64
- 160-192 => 0.85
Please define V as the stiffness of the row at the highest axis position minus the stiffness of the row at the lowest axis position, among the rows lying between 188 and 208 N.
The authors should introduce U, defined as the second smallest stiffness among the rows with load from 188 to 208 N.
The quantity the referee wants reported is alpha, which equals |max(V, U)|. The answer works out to 309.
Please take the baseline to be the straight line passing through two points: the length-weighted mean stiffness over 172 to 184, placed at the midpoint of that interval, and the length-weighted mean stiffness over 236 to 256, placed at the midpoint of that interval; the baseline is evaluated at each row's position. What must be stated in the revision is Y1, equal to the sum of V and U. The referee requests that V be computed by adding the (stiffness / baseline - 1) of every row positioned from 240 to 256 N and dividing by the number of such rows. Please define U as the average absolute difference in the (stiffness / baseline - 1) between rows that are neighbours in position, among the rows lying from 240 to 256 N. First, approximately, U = 0.055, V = 0.02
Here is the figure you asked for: 0.08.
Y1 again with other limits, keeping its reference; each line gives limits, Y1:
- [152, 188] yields 0.02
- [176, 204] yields -0.01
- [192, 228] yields -0.02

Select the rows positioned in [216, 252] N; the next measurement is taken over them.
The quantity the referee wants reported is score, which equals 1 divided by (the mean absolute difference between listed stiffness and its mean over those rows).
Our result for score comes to 0.076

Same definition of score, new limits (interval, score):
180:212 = 0.074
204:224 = 0.132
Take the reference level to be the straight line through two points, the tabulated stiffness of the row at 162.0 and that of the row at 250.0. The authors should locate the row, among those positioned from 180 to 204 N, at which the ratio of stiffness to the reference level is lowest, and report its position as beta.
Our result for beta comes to 190.0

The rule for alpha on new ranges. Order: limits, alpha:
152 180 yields 345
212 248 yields 300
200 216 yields 307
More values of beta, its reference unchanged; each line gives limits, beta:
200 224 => 214.0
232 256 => 238.0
